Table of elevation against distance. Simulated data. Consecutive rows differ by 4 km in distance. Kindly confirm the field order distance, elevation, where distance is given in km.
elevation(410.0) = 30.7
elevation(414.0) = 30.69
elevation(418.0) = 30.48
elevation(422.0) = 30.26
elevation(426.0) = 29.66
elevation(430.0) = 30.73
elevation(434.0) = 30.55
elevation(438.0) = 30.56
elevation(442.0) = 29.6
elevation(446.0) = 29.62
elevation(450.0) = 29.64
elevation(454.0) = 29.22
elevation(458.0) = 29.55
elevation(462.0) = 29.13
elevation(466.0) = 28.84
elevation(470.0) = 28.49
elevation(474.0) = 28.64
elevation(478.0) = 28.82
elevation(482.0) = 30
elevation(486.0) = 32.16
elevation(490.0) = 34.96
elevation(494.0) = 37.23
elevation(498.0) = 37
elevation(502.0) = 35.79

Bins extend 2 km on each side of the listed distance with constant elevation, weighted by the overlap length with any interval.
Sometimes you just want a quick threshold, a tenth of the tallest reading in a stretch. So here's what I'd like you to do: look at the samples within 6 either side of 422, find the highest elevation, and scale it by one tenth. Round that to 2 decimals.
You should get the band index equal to 3.05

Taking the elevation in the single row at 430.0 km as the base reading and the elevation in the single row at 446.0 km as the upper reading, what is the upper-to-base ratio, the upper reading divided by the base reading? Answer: 0.96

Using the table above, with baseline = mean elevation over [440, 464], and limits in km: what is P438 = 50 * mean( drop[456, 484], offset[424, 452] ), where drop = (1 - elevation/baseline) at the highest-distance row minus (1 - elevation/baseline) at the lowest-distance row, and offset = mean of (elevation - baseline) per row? 14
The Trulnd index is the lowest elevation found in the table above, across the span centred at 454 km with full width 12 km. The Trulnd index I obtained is 29.22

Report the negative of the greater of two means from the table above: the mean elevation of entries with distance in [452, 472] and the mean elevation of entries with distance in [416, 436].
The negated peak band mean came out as -30.3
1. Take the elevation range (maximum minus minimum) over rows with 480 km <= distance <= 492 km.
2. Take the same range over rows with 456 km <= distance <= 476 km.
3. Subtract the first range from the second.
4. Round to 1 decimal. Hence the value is -3.9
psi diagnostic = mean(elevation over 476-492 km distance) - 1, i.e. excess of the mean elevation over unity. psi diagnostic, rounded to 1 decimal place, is 30.5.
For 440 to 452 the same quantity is 28.6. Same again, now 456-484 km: 28.1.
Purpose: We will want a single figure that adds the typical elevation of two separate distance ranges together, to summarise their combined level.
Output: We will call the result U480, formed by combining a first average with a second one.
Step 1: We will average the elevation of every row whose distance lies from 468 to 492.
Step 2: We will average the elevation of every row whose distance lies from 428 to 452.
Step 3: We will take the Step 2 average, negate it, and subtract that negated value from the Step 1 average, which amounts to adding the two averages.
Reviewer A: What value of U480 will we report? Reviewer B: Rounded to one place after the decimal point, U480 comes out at 60.6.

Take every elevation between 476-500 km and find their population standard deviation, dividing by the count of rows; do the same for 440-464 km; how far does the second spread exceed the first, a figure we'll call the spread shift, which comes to -3.1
